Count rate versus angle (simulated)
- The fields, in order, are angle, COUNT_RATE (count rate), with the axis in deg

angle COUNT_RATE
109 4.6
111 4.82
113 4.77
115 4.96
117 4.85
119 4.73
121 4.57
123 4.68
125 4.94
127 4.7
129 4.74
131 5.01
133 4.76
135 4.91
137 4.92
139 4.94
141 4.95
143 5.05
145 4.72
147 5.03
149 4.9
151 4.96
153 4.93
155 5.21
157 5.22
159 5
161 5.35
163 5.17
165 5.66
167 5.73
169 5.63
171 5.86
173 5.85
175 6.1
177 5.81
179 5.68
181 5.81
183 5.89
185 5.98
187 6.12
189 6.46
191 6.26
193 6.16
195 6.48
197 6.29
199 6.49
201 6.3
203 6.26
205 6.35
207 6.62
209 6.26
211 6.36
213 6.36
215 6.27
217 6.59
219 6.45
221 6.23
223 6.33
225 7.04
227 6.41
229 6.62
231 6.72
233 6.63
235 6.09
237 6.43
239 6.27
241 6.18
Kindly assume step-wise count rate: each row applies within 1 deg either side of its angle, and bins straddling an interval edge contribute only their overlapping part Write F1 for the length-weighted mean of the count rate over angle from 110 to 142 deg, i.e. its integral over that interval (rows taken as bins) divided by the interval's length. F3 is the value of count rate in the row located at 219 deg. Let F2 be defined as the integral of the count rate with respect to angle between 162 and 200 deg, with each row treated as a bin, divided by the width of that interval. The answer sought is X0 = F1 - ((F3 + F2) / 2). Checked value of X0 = -1.4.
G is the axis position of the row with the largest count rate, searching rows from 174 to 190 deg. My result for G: 189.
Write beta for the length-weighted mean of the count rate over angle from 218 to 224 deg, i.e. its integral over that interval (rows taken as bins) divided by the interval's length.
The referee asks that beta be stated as 6.3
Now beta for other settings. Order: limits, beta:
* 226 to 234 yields 6.6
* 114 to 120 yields 4.8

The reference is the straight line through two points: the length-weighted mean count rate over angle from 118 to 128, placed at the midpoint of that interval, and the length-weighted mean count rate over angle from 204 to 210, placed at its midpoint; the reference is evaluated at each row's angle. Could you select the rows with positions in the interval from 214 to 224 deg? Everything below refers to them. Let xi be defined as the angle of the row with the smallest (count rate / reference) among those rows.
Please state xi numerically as 221 deg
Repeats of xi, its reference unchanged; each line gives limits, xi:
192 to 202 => 201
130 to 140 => 133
